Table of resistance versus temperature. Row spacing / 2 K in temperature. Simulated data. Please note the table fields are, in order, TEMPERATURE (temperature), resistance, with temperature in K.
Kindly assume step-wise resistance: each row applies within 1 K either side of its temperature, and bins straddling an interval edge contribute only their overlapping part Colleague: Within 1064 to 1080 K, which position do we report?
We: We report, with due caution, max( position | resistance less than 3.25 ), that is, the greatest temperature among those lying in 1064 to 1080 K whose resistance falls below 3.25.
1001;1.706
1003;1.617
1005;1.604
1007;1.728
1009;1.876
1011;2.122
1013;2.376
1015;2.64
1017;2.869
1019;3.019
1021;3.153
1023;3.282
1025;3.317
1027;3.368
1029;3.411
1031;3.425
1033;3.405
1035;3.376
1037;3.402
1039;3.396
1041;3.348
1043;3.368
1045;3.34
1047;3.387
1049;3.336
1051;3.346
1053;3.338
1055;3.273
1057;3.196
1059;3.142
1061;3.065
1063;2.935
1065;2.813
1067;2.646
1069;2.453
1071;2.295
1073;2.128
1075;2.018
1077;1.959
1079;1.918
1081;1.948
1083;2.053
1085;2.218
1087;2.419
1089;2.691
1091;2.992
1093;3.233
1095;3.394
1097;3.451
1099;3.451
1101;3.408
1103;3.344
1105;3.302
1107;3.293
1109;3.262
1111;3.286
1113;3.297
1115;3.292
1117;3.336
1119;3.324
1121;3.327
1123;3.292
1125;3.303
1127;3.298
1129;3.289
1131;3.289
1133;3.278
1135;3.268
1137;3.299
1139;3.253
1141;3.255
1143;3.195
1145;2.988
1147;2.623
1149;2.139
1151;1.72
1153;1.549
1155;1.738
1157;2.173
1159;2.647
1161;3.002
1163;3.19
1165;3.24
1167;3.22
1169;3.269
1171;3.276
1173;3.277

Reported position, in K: 1079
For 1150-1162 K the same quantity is 1161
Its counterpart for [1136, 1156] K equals 1155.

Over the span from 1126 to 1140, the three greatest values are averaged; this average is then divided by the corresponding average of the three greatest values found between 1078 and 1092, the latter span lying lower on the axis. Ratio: 1.22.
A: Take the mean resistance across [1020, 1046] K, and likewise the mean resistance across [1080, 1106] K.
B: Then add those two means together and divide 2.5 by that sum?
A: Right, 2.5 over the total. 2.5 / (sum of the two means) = 0.399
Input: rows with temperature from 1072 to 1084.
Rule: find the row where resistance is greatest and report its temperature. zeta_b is 1073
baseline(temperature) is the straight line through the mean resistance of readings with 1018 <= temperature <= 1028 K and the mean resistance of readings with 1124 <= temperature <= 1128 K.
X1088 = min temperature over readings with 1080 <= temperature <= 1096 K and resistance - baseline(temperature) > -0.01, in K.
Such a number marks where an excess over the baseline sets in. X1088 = 1095 K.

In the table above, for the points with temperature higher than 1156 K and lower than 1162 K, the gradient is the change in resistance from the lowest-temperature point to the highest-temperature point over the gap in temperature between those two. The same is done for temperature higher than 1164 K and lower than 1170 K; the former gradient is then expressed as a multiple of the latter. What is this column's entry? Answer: 29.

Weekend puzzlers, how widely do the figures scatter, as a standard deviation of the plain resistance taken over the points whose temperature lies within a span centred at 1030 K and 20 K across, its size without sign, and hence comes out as 0.08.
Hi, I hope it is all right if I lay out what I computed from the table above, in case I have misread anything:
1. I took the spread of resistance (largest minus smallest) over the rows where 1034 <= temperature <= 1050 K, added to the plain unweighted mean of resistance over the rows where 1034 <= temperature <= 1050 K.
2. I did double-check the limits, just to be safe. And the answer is 3.44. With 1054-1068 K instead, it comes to 3.64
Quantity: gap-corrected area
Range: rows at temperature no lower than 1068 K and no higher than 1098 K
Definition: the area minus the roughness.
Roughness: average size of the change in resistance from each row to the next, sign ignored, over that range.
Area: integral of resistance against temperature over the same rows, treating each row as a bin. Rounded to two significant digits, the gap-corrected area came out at 74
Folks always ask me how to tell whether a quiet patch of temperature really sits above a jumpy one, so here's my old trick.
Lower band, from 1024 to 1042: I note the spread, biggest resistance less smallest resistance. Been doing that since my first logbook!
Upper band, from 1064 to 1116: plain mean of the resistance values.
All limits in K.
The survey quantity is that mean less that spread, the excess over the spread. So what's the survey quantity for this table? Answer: 2.7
